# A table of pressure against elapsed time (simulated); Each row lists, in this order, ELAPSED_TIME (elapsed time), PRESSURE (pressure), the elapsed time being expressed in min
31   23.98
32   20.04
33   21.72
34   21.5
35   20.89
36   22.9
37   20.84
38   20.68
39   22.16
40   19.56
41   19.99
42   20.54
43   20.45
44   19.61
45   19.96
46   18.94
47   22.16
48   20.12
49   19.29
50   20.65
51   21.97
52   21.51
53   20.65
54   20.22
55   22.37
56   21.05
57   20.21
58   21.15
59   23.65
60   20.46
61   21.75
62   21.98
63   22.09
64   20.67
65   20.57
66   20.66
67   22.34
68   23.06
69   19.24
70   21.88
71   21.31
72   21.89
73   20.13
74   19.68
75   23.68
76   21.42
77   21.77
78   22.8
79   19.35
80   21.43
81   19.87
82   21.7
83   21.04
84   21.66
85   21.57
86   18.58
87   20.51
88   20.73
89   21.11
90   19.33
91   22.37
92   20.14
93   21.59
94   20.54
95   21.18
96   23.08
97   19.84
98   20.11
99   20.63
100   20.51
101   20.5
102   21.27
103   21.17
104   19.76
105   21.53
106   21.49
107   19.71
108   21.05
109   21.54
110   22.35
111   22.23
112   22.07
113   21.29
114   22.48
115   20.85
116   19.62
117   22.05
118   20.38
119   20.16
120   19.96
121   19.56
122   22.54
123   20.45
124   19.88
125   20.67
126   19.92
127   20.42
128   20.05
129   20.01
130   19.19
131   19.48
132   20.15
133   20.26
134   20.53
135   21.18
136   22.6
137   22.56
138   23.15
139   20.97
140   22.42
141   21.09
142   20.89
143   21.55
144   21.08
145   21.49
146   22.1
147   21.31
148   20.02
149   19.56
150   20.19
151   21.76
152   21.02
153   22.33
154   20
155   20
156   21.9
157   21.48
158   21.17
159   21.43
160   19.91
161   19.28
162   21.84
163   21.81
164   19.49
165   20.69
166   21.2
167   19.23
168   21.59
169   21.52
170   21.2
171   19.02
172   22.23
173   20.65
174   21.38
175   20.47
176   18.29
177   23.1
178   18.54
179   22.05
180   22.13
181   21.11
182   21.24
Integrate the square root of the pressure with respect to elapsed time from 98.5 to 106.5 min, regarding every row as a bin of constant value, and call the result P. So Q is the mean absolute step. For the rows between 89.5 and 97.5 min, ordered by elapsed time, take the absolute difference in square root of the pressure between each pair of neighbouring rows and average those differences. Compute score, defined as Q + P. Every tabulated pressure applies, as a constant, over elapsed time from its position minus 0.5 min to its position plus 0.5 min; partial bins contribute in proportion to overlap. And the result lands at 36.7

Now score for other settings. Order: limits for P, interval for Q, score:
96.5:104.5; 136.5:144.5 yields 36.3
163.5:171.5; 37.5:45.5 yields 36.3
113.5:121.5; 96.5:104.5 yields 36.4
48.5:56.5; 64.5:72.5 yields 36.8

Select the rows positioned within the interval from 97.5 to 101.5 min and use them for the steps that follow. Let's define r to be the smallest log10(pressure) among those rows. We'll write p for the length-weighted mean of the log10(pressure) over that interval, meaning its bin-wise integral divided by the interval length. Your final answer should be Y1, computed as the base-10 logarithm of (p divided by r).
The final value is 0.002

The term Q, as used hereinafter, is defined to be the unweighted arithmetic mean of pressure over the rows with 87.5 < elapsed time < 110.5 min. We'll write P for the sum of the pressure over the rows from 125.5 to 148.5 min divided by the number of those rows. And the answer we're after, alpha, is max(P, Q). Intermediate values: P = 21.0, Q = 20.9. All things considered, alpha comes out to 21.0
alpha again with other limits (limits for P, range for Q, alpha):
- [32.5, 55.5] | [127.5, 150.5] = 20.9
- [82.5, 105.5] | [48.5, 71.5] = 21.2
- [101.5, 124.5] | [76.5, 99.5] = 21.0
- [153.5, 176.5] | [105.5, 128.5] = 20.9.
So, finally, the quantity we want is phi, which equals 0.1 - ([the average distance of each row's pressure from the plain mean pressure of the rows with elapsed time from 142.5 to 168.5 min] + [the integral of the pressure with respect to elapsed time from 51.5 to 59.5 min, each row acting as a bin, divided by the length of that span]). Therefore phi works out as -22.1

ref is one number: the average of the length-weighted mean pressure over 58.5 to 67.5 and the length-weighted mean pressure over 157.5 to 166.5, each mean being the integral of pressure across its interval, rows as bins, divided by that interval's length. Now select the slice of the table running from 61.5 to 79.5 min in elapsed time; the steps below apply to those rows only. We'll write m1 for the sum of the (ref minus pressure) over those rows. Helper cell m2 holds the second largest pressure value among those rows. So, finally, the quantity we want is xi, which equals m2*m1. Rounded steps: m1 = -4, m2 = 23.06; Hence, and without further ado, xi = -81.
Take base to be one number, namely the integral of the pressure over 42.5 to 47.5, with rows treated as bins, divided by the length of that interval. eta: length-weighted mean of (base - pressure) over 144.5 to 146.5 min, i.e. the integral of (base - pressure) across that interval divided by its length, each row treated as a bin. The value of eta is -1.6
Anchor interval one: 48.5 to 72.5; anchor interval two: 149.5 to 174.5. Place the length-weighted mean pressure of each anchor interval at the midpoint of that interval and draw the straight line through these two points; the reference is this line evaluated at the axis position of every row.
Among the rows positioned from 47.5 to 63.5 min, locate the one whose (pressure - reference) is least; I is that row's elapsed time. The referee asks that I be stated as 49 min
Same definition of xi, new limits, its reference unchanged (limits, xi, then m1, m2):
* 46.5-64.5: -21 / -1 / 22.37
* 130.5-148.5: -42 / -2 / 22.6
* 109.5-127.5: 92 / 4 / 22.48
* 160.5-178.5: 210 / 9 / 22.23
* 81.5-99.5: 118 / 5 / 22.37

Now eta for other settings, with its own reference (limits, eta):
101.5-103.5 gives -1.0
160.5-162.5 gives -0.3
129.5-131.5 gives 0.9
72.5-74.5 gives 0.3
